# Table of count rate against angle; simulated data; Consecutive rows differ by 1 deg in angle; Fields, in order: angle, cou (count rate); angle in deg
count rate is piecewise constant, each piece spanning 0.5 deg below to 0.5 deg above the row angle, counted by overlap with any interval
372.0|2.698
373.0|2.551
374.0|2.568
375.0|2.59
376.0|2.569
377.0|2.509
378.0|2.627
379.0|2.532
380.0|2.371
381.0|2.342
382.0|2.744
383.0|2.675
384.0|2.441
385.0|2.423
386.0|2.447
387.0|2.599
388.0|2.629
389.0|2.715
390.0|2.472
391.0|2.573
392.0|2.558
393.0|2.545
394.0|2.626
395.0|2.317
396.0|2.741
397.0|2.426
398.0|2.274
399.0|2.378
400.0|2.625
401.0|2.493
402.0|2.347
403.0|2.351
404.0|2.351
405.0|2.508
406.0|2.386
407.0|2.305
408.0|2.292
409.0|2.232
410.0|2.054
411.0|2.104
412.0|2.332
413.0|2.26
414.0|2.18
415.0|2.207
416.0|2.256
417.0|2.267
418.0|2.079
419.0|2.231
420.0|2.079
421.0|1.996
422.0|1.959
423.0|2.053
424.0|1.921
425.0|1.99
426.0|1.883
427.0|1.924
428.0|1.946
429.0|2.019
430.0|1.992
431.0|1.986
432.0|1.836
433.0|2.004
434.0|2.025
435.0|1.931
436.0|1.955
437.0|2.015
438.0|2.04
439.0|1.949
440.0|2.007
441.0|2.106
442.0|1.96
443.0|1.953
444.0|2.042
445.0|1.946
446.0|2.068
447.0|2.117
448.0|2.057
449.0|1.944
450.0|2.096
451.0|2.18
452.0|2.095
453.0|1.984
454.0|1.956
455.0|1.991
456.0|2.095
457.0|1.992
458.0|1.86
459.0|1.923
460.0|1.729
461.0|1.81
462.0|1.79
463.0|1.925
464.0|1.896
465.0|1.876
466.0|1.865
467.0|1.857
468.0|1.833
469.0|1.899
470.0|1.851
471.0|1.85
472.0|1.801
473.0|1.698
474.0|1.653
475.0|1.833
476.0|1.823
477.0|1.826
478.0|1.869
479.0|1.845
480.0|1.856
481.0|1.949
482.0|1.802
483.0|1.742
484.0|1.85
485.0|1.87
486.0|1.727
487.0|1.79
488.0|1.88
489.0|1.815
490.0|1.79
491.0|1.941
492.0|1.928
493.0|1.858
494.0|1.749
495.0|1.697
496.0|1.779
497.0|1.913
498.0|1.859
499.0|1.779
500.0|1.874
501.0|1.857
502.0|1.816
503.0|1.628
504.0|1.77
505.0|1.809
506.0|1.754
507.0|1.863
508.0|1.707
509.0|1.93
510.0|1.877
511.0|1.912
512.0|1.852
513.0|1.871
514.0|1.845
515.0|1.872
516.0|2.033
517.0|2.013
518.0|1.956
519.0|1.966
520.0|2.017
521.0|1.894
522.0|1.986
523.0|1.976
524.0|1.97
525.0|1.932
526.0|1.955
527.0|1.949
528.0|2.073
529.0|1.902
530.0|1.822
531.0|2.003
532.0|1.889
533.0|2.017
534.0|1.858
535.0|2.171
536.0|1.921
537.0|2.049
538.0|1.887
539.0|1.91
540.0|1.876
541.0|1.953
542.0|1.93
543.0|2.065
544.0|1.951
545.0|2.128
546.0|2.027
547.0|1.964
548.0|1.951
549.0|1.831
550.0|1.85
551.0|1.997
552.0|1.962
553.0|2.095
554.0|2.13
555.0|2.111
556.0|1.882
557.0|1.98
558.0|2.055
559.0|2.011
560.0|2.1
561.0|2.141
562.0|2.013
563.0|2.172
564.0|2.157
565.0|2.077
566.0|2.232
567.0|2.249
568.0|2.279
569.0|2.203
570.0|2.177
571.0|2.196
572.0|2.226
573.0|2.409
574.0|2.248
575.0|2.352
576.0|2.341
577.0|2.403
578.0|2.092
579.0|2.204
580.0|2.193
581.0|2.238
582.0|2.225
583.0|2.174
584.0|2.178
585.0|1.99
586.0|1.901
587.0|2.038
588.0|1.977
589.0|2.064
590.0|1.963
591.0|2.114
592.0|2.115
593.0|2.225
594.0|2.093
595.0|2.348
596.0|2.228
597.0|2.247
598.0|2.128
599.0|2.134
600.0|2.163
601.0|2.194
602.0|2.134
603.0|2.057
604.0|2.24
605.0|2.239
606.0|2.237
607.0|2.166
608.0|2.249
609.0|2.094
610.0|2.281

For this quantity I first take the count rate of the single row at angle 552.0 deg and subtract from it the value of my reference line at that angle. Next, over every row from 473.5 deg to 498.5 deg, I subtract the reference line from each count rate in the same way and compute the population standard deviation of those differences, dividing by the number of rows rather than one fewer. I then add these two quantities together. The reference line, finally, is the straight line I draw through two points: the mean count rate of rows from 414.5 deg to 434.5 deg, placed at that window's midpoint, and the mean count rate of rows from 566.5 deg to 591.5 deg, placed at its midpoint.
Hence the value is -0.12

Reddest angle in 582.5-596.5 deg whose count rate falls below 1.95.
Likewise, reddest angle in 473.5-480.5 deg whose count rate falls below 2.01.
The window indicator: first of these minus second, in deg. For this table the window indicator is 106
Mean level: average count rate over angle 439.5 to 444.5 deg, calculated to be 2.01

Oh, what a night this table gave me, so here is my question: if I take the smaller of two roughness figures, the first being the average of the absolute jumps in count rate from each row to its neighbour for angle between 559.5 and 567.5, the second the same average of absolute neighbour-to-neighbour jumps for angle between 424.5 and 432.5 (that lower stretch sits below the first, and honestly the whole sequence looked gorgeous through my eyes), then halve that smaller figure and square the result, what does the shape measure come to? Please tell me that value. 0.0009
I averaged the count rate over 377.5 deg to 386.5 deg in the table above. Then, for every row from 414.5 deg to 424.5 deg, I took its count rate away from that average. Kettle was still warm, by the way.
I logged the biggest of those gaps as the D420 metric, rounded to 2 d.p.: 0.59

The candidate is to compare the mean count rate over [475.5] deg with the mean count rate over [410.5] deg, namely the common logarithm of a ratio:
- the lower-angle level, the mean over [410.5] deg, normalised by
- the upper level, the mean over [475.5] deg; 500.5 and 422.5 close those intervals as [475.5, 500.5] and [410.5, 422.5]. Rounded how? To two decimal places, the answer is 0.07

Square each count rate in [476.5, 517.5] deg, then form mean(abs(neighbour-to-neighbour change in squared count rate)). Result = 0.283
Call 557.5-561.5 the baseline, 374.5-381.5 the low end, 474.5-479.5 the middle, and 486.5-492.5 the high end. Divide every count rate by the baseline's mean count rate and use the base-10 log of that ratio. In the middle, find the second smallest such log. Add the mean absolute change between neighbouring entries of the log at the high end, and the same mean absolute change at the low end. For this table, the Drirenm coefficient -0.03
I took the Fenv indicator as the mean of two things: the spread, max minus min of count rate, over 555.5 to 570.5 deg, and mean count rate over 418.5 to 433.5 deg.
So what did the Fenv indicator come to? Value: 1.19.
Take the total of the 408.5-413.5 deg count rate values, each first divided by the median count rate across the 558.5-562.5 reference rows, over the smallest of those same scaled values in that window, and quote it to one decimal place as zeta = 5.3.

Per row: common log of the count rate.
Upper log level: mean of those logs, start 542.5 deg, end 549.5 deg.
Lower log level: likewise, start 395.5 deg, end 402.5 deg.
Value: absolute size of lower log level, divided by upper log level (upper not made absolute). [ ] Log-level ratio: 1.31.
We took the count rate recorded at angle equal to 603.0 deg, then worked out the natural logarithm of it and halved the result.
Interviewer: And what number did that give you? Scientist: 0.36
